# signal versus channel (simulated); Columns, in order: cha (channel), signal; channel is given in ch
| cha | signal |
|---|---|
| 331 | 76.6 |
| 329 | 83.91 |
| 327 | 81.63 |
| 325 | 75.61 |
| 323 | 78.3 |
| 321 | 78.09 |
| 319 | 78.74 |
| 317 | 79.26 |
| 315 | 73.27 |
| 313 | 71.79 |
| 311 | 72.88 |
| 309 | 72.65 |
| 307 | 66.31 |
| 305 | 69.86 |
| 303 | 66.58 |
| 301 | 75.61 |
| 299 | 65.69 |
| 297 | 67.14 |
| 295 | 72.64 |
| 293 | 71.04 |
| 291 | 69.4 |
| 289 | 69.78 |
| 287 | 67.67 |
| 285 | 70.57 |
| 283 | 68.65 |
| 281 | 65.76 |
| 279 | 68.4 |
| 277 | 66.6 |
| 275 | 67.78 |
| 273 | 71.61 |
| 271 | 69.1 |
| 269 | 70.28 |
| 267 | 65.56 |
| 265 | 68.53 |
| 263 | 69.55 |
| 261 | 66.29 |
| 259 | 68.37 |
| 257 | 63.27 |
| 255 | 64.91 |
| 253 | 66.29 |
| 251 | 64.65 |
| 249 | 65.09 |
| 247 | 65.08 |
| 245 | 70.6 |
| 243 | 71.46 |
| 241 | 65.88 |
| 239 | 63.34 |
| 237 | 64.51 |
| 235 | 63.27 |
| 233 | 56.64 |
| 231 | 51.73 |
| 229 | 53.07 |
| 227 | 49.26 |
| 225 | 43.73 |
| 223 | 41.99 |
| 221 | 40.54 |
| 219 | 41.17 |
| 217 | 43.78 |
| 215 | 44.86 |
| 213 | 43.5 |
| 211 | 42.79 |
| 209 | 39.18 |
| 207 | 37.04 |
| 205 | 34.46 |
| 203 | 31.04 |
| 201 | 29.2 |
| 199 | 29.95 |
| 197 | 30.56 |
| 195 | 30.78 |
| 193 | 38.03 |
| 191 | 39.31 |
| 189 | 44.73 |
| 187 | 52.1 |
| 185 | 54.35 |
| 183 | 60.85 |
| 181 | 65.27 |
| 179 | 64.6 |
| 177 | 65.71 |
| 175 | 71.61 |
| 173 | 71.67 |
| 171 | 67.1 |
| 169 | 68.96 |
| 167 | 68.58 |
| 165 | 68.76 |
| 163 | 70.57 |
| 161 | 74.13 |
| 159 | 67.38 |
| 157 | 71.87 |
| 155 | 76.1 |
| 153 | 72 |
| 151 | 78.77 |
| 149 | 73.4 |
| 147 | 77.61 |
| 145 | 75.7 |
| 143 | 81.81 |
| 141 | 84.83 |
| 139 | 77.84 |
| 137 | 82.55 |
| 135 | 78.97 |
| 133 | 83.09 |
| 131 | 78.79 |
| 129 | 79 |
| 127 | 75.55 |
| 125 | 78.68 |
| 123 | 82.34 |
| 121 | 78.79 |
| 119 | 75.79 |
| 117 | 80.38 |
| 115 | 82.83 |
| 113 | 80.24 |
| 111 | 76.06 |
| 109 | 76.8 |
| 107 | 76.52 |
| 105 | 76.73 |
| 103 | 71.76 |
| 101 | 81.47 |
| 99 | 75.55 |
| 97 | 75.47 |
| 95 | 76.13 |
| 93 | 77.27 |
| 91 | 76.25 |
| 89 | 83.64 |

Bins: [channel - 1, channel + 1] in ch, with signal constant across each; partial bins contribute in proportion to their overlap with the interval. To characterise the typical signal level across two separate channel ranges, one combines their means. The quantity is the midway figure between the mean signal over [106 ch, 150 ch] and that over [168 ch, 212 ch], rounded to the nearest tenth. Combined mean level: 63.8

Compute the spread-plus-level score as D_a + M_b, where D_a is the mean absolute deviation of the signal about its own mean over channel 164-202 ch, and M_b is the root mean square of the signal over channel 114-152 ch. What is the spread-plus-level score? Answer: 94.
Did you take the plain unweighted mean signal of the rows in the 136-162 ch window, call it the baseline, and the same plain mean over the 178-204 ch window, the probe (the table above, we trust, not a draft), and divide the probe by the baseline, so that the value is 0.57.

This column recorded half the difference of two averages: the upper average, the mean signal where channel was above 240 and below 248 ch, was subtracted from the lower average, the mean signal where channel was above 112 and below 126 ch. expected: 6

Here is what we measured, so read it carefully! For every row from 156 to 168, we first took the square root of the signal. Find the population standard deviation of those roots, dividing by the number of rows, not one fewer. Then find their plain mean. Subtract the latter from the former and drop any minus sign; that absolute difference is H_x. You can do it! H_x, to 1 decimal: 8.2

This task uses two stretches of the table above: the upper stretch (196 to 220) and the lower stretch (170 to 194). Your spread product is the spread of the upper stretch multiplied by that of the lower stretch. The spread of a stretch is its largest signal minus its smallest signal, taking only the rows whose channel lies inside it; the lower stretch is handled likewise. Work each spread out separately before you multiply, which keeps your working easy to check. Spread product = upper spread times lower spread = 527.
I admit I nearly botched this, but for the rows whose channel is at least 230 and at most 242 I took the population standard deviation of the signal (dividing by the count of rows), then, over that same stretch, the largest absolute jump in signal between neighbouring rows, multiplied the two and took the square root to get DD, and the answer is 5.8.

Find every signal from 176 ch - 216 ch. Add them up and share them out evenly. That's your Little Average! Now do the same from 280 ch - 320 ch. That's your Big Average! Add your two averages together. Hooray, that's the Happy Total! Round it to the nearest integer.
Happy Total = 115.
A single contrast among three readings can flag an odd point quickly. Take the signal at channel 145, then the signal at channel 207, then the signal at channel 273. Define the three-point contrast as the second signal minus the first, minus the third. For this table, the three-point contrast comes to -110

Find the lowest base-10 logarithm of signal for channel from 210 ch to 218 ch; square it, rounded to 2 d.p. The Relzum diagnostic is 2.66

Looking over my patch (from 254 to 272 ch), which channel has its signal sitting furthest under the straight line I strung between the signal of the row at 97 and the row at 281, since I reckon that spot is 257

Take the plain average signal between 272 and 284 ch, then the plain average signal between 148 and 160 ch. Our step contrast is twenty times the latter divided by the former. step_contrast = 22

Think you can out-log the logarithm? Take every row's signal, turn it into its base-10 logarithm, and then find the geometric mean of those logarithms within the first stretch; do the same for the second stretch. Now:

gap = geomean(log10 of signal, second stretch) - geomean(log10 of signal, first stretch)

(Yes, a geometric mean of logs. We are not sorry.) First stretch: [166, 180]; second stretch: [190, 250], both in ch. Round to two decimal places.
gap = -0.18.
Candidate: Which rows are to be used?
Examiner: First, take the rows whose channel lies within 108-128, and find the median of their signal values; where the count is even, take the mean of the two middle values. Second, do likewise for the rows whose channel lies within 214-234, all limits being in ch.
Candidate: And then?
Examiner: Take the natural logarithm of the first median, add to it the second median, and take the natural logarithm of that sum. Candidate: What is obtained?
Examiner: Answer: 3.89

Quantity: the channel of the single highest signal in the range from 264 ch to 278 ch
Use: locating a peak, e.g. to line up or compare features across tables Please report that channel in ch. 273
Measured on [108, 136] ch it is 133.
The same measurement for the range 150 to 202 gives 151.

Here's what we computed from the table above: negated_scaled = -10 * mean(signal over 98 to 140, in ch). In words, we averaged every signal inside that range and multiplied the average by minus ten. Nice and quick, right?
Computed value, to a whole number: -786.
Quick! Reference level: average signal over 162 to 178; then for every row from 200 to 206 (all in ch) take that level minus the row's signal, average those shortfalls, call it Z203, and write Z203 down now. 38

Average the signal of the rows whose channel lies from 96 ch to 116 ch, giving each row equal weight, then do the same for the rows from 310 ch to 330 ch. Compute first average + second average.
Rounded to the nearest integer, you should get 155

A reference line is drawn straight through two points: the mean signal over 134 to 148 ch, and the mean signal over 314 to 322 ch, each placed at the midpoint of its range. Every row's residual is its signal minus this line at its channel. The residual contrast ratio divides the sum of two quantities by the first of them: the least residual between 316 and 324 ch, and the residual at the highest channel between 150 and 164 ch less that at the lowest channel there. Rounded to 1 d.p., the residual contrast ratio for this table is -9.1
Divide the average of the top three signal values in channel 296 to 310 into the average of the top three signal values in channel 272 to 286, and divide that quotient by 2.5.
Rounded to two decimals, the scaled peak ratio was 0.39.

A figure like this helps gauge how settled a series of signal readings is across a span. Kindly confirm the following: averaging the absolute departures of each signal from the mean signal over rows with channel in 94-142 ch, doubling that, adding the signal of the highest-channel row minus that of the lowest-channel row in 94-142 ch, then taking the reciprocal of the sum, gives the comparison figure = 0.07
